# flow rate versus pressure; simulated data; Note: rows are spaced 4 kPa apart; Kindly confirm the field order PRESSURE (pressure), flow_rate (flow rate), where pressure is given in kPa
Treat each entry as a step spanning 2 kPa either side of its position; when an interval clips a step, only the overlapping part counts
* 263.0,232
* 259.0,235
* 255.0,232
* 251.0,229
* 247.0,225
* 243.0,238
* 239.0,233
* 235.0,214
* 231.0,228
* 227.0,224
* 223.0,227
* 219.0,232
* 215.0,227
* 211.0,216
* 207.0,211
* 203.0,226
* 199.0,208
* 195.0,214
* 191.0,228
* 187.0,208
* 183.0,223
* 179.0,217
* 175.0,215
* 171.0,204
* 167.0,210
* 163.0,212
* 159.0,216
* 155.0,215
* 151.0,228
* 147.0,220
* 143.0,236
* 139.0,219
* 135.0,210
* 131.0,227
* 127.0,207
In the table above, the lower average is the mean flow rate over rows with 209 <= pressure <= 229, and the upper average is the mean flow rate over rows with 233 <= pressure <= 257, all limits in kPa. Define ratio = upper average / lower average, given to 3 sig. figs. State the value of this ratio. 1.01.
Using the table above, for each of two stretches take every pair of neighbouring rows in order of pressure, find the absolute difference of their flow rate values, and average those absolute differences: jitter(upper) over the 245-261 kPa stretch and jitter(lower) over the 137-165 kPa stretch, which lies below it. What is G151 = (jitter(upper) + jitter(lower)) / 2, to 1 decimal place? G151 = 6.6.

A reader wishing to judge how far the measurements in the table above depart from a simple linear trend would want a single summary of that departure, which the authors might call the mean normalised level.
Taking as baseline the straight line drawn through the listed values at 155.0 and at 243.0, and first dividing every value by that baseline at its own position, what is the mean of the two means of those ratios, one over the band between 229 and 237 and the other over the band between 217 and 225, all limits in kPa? 0.964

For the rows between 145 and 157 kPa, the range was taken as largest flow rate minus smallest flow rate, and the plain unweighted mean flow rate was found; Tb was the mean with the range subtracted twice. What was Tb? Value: 195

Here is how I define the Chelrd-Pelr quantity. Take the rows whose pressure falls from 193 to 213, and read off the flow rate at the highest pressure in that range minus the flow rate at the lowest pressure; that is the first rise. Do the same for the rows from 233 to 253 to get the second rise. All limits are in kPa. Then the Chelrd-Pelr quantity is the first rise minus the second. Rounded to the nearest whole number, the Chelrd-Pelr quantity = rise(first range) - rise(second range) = -13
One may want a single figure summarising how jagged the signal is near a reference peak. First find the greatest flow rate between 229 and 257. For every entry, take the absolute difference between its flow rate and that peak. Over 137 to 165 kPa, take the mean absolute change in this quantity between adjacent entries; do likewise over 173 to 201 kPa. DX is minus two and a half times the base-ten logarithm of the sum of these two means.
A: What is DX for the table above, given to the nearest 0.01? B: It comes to -3.27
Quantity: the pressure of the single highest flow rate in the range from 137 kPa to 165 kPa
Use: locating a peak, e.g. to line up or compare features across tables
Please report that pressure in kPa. 143.0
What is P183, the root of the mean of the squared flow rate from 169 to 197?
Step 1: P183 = 216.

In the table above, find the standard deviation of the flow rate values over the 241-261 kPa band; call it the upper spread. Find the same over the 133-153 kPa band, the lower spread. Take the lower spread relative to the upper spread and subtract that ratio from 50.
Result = 48.1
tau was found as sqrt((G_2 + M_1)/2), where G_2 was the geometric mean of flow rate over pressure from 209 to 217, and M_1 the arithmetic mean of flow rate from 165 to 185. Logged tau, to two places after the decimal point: 14.75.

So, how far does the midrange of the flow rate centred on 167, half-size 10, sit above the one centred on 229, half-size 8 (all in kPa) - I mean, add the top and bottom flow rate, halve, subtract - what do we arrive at -11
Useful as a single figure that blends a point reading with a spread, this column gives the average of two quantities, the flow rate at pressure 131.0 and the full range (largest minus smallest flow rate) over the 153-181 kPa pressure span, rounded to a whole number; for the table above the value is 120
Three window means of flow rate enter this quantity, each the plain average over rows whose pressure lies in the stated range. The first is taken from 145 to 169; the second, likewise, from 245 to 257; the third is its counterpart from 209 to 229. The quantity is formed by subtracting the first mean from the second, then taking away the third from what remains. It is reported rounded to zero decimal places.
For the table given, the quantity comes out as -213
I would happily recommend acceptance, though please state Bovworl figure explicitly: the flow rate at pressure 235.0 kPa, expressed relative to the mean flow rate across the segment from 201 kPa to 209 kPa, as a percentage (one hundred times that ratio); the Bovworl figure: 97.9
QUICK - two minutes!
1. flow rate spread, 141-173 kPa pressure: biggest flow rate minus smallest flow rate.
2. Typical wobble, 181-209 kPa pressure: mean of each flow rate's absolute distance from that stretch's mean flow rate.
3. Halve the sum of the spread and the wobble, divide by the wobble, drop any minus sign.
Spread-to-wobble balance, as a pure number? 2.6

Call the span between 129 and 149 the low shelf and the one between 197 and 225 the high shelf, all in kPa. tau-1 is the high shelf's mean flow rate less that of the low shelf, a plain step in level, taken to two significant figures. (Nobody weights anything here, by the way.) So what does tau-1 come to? -1.4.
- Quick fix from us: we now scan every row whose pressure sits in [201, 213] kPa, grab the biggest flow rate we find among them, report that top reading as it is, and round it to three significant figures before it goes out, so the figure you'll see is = 226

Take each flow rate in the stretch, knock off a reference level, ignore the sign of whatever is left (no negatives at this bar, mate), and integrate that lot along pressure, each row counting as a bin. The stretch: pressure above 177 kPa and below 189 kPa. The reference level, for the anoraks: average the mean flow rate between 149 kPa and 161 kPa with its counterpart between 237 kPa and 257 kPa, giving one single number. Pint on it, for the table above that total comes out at 114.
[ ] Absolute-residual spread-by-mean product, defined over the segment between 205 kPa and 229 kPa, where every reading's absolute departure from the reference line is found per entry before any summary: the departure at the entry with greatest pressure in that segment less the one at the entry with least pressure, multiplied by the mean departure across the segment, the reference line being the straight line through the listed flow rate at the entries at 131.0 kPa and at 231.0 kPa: -82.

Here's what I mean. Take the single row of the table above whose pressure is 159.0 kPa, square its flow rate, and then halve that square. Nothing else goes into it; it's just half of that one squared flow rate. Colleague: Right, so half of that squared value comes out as 23328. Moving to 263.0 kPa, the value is 26912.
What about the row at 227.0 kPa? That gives 25088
